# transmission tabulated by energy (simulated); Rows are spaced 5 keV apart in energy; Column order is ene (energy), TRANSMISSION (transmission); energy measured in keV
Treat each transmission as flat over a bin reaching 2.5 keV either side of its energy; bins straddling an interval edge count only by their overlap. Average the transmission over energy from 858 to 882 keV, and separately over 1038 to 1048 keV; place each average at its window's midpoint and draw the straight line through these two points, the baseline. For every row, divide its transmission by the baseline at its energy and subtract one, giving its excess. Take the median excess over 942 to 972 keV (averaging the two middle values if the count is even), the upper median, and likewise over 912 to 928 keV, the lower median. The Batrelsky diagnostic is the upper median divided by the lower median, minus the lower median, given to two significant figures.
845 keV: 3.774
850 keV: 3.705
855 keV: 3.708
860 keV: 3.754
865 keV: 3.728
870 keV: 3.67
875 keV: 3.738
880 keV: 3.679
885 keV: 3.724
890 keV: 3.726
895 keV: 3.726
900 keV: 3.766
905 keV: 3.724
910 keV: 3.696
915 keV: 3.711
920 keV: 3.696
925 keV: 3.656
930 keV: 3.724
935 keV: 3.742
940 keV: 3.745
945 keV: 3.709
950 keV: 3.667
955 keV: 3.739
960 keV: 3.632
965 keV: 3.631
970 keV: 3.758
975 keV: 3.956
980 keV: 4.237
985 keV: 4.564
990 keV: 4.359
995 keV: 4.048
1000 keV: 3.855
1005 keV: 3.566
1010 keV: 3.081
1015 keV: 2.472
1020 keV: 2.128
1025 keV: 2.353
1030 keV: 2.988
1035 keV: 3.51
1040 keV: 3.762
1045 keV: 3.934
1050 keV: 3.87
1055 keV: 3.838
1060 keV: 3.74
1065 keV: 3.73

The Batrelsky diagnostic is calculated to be 1.5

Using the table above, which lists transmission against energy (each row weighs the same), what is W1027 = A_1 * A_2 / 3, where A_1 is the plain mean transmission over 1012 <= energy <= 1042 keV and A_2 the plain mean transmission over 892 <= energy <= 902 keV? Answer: 3.6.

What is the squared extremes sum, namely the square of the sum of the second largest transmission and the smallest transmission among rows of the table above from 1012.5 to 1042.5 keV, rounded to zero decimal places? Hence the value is 32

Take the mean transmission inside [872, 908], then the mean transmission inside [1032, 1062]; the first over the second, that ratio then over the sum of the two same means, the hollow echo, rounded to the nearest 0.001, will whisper 0.132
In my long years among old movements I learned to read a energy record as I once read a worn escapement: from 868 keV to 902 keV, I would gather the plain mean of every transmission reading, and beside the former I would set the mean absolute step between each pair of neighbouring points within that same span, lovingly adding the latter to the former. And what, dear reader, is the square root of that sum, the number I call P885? 1.94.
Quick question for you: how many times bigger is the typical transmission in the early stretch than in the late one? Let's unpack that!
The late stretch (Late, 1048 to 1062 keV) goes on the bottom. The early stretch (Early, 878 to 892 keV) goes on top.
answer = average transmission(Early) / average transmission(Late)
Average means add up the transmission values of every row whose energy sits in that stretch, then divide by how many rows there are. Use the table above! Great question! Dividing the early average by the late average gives 1.0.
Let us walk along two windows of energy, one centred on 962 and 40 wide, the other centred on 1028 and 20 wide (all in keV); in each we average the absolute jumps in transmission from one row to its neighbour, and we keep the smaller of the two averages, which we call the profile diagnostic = 0.118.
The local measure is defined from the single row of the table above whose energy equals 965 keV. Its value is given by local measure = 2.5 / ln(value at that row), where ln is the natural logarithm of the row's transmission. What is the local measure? 1.94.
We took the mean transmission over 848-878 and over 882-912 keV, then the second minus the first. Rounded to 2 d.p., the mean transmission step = 0.01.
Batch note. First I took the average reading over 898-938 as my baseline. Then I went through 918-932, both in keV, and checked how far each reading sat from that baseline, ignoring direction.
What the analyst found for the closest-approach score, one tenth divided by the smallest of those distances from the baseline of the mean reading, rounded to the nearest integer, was 10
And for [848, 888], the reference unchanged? 16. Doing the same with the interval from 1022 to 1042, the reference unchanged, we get 2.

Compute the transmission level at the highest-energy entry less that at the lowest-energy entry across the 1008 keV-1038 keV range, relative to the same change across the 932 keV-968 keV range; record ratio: -4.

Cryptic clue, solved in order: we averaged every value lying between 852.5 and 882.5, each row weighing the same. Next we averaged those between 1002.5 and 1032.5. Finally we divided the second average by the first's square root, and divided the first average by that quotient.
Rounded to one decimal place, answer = 2.6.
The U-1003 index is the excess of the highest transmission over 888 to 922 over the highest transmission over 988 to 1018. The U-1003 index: -0.6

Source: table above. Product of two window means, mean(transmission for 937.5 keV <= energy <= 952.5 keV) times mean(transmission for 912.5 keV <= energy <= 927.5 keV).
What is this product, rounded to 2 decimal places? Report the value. 13.67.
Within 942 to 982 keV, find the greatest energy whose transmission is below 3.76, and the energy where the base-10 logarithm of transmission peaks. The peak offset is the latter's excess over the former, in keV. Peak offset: 10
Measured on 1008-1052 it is 10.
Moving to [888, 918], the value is -15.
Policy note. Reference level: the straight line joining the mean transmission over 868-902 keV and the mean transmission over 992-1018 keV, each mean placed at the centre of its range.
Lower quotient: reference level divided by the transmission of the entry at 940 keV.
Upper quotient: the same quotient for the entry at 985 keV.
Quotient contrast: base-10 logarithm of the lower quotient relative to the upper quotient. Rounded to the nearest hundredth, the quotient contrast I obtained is 0.10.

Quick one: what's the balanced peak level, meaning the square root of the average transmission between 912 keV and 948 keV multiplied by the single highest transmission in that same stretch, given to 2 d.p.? 3.73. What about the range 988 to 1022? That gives 3.83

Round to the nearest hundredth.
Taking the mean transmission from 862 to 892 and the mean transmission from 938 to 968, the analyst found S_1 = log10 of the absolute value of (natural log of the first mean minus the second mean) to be 0.38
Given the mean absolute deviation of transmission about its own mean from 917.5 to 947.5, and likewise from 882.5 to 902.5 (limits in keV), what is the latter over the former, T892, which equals 0.61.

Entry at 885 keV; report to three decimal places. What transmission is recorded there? 3.724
